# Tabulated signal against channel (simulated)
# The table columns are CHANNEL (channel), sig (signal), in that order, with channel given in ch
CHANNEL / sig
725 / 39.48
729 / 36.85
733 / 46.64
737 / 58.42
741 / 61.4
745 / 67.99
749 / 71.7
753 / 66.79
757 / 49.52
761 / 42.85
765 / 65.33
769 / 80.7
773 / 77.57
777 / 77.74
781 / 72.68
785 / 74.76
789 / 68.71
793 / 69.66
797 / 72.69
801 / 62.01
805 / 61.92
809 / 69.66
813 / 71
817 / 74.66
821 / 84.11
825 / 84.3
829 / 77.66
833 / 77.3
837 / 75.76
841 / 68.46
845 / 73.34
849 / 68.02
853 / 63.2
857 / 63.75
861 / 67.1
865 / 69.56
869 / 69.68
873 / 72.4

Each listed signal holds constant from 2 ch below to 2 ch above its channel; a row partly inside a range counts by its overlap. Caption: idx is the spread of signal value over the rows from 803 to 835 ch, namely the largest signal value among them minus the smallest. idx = 22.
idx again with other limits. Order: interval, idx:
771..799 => 9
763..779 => 15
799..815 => 9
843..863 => 10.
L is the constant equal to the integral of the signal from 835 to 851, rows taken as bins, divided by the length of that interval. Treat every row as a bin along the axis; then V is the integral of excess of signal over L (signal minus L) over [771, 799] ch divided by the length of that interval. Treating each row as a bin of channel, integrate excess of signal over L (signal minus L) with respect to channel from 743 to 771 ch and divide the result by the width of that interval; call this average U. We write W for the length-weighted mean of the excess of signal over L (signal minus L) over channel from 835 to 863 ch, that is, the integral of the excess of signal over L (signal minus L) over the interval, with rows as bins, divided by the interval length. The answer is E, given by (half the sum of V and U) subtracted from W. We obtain 0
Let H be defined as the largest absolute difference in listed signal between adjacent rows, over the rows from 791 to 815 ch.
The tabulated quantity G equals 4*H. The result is 43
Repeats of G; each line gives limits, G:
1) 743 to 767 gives 90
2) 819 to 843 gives 29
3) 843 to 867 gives 21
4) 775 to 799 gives 24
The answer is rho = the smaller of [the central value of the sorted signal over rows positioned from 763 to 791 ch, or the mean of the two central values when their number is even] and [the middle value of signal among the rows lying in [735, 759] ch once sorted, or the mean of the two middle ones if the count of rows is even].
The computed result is 64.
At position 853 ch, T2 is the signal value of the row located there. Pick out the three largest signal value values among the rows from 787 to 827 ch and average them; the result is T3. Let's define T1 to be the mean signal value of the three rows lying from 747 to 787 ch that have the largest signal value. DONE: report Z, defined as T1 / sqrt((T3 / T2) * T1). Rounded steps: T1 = 79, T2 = 63.2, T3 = 81.0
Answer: 7.8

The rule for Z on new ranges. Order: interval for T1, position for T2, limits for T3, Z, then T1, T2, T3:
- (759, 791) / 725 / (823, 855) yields 6.2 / 79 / 39.48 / 79.8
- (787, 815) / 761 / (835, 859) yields 6.5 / 71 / 42.85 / 72.5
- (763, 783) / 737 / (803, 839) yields 7.5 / 79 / 58.42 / 82.0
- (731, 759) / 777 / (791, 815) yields 8.7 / 69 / 77.74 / 71.1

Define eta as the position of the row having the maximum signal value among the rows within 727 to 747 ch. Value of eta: 745 ch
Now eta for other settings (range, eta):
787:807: 797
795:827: 825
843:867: 845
